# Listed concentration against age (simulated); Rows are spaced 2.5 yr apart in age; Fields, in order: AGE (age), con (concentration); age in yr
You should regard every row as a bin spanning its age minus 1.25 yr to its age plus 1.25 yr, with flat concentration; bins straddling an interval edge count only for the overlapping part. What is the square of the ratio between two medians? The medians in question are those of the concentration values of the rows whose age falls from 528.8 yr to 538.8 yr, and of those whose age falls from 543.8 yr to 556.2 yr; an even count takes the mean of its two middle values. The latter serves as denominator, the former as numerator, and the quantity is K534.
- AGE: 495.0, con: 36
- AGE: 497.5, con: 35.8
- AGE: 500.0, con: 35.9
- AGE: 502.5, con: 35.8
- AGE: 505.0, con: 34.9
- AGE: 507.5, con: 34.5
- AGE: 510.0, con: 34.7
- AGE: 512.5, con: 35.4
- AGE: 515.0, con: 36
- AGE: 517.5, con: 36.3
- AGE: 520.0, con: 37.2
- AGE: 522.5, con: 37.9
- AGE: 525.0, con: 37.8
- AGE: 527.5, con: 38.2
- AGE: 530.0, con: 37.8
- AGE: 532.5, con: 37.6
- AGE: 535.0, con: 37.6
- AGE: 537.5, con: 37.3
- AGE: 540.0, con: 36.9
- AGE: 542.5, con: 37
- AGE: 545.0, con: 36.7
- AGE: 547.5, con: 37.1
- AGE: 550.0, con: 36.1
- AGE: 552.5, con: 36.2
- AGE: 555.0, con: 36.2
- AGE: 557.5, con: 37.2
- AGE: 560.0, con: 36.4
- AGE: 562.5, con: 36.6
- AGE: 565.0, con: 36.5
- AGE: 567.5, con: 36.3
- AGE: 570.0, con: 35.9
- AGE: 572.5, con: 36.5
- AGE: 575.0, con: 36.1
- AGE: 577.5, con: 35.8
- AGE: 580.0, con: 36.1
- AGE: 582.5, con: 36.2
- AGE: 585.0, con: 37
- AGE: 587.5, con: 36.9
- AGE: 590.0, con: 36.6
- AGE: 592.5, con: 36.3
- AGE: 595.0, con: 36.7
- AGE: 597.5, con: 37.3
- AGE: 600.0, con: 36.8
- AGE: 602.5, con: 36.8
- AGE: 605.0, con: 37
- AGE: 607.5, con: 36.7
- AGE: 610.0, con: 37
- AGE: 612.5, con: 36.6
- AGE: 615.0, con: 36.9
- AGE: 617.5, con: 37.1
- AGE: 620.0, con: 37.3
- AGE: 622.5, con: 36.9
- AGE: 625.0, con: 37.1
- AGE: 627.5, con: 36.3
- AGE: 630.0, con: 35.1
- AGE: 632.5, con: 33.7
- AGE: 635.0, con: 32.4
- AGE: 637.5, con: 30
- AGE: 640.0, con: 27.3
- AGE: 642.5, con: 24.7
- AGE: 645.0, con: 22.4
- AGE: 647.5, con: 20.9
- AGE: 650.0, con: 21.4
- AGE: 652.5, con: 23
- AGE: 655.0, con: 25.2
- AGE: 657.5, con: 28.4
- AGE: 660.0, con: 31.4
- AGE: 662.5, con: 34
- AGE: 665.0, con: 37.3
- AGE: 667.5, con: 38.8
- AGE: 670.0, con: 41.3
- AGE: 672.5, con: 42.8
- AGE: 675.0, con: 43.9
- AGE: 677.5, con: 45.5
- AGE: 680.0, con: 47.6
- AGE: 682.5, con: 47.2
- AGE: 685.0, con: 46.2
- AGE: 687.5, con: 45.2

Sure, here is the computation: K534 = 1.1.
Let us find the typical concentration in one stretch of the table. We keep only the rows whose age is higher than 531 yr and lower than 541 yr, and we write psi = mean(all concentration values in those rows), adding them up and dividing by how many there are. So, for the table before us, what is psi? 37.4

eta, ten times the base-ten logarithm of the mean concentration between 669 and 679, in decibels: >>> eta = 16.4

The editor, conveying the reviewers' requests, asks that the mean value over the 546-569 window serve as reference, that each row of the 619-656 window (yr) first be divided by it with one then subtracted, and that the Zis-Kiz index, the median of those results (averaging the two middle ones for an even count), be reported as -0.178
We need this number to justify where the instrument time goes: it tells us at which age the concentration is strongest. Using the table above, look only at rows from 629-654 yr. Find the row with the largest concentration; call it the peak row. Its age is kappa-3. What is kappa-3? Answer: 630.0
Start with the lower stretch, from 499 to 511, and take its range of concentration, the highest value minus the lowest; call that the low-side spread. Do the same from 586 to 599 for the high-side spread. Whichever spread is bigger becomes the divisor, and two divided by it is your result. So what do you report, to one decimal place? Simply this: 1.4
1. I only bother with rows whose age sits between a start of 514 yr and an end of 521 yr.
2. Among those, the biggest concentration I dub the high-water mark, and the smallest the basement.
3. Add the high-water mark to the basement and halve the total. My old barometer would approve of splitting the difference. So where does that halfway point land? 36.6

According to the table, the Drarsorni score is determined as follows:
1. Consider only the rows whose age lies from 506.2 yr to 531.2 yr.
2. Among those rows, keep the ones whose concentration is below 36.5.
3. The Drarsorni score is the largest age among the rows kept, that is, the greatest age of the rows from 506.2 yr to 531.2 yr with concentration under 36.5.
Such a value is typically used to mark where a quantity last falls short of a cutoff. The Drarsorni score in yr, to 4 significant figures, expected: 517.5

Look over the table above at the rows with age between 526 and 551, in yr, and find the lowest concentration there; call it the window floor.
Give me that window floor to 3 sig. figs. 36.1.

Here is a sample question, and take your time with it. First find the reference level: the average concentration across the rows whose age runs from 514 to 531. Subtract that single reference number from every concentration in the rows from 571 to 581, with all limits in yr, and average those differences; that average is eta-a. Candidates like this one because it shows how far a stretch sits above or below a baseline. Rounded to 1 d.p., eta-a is -1.2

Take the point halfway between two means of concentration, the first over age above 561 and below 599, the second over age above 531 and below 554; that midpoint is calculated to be 36.7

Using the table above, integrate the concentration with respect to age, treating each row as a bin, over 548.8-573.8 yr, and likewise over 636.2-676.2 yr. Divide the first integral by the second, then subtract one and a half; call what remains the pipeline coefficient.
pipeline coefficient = -0.76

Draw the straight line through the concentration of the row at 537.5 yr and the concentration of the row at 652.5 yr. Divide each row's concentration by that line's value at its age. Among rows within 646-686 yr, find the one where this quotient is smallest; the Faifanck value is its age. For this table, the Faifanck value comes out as 647.5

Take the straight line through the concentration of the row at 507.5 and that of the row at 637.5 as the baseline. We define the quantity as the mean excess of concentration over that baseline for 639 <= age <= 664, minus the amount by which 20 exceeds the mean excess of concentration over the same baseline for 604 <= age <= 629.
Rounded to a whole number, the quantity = -17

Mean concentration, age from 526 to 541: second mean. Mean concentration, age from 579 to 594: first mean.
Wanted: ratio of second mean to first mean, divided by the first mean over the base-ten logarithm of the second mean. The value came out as 0.044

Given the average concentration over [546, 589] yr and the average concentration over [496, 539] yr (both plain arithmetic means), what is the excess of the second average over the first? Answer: 0.1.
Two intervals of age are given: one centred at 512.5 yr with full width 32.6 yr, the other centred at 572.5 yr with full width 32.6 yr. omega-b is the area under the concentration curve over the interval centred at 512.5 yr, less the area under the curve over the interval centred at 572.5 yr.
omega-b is -8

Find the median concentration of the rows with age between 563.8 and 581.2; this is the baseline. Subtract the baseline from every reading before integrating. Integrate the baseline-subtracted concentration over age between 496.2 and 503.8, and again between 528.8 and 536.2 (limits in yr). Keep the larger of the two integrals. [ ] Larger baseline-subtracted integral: 12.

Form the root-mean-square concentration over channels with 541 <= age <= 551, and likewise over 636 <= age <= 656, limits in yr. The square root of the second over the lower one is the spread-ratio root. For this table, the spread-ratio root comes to 0.82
